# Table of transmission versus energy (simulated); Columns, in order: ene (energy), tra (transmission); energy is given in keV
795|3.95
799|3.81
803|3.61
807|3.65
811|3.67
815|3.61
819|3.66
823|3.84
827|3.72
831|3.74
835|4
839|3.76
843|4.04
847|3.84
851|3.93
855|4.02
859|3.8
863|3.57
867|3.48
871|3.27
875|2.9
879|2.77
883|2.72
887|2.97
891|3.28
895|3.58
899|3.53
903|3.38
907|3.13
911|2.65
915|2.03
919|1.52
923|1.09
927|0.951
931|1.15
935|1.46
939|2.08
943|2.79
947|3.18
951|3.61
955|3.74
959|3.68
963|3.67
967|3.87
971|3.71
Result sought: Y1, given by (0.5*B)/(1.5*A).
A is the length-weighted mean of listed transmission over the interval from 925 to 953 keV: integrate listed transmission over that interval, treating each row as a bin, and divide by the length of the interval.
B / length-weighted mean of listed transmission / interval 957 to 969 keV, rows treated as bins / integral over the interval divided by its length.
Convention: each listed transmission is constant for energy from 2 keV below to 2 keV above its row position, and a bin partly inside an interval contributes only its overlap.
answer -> 0.57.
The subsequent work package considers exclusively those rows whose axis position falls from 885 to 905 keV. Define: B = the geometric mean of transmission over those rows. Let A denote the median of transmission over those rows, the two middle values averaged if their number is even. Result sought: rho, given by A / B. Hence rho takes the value 1.012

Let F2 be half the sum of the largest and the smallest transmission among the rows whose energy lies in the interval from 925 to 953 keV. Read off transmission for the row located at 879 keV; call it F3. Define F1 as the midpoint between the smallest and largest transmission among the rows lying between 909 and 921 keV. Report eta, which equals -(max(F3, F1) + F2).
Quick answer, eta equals -5.05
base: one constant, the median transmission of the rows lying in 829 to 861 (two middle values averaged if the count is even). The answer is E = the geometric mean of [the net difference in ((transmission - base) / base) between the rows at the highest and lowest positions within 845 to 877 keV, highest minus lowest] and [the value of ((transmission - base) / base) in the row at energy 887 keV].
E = 0.24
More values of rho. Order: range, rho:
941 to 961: 1.068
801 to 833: 0.994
